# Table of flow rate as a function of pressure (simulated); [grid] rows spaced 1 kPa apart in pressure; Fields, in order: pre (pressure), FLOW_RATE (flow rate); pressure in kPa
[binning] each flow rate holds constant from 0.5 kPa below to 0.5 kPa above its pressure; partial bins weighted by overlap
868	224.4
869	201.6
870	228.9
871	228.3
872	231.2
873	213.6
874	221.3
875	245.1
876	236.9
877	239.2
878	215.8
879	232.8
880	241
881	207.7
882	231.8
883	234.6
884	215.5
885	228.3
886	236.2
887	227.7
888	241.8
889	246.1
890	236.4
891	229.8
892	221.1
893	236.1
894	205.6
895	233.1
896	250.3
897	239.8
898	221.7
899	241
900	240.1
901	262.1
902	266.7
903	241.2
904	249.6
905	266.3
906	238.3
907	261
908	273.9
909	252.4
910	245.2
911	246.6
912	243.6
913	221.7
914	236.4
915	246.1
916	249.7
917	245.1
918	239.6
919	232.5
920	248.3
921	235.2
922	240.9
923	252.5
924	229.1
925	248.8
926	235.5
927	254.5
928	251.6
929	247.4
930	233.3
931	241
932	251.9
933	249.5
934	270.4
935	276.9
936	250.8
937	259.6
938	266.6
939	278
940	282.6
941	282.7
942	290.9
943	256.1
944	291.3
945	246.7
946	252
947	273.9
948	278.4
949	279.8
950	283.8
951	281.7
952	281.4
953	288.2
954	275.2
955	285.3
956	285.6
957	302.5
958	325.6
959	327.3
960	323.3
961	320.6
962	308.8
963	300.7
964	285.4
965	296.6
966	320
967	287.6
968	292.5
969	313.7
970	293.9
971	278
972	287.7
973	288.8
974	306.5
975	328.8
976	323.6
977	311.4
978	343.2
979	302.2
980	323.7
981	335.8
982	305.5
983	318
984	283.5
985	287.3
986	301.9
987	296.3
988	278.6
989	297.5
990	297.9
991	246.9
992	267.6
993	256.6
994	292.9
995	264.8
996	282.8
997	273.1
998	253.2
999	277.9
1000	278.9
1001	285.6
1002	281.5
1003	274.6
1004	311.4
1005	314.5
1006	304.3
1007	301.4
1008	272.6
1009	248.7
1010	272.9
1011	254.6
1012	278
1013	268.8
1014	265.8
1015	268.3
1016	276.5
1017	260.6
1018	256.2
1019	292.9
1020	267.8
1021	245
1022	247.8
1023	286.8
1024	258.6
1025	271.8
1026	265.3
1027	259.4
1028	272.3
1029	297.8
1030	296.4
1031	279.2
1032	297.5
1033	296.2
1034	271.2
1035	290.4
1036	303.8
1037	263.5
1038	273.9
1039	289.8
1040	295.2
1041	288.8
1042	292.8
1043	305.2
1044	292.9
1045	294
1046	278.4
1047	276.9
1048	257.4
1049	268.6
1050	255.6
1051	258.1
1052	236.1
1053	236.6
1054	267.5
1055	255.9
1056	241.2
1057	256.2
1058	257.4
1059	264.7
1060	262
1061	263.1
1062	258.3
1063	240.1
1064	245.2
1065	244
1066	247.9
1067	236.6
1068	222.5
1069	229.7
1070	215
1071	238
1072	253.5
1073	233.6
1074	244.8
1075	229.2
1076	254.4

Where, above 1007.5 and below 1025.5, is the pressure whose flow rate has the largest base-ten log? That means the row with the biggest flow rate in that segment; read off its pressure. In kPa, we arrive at 1019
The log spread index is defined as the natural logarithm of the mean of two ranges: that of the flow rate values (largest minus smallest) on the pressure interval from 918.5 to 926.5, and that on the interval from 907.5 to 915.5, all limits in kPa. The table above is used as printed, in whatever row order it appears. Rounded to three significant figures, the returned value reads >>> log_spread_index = 3.63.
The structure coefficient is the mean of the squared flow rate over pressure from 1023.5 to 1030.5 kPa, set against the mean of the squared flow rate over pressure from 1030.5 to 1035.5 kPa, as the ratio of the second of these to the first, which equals 1.1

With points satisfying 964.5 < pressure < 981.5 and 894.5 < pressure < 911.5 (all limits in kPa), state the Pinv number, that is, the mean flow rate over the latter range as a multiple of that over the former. 0.81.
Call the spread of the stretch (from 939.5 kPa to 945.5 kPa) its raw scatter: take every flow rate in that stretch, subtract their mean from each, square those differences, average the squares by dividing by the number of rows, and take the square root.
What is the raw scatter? 17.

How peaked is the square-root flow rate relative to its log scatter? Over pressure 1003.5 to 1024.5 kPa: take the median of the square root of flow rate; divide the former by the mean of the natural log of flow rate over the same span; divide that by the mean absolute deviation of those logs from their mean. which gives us 49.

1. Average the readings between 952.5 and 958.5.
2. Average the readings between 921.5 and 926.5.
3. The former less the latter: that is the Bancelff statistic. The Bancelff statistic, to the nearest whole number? 52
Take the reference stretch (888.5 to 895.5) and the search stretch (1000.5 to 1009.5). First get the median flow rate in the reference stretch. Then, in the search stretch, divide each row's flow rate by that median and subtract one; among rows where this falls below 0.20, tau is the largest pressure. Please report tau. 1009 kPa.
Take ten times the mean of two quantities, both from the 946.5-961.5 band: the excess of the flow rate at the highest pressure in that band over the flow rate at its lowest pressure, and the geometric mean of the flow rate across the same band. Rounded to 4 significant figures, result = 1701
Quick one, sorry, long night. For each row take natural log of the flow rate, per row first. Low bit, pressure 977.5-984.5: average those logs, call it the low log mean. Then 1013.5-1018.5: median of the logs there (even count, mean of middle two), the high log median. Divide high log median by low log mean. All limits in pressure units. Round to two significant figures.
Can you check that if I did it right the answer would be 0.97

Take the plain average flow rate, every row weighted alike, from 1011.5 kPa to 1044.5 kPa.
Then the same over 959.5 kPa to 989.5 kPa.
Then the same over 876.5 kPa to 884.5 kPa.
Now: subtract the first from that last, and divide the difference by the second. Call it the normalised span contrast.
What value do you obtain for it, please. -0.17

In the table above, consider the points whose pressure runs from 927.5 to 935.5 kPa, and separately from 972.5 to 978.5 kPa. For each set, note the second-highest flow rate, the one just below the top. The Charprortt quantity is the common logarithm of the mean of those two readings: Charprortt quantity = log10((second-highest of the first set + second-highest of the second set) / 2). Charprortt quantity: 2.477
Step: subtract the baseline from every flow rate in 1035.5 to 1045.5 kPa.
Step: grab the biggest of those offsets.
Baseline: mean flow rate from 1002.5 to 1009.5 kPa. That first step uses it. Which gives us 16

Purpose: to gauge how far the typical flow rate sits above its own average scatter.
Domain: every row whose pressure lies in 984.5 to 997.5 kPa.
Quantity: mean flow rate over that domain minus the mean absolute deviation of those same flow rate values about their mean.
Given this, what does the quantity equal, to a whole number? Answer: 266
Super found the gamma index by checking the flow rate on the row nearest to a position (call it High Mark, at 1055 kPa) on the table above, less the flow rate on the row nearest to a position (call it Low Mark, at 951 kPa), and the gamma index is -26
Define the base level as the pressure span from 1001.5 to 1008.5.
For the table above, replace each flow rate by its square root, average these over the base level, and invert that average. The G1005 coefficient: 0.058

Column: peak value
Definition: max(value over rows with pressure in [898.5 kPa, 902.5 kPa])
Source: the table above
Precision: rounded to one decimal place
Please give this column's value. 266.7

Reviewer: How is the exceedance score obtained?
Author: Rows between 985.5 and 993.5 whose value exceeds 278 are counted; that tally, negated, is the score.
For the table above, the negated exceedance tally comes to -5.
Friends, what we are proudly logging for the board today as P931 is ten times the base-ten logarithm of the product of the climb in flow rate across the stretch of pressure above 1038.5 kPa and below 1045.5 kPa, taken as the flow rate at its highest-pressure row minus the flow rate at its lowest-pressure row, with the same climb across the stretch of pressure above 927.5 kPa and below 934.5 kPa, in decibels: 19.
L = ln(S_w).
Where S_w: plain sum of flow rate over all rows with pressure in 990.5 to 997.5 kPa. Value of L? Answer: 7.54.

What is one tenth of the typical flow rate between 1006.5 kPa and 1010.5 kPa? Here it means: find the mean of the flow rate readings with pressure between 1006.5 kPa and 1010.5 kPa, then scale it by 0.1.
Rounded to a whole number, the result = 27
